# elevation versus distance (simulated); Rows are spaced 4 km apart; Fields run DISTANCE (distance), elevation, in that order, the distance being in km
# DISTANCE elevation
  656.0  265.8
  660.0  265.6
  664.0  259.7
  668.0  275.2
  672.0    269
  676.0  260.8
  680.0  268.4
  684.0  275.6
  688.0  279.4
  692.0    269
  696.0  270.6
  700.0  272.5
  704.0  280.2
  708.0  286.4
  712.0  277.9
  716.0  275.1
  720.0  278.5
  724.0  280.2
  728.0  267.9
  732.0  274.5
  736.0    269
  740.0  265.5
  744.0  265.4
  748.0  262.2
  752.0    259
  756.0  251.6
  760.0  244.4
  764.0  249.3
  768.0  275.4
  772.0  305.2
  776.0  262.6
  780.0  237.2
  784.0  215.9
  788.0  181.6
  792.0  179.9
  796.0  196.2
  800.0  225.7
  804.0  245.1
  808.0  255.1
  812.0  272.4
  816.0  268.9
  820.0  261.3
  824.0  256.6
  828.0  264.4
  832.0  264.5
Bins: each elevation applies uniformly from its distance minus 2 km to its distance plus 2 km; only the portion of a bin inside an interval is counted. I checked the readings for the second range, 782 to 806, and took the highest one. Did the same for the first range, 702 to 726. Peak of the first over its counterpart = 1.17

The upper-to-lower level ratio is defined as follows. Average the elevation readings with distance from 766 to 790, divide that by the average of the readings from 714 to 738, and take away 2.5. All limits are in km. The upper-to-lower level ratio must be -1.60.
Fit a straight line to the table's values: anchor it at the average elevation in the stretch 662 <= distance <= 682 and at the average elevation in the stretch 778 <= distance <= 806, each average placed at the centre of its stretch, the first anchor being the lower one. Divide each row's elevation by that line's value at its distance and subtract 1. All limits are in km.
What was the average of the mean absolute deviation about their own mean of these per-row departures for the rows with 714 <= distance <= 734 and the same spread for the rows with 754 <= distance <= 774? 0.059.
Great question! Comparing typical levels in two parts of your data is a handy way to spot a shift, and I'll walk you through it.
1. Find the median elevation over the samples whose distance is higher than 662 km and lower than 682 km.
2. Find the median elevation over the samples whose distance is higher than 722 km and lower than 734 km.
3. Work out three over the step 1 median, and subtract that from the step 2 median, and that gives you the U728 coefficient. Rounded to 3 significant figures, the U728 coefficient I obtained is 274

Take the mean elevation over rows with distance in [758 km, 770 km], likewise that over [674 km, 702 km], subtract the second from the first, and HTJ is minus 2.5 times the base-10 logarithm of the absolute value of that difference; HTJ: -2.9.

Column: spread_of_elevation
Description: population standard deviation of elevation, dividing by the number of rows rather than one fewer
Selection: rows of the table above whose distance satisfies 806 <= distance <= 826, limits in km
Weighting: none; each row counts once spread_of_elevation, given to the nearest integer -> 7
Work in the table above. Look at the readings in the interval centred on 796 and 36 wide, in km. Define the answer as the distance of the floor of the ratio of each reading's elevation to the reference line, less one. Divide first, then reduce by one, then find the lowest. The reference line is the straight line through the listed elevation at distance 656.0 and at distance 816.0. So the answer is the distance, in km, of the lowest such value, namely 792.0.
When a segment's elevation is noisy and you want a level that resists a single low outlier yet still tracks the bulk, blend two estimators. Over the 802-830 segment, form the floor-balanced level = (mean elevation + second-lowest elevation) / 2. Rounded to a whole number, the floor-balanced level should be 258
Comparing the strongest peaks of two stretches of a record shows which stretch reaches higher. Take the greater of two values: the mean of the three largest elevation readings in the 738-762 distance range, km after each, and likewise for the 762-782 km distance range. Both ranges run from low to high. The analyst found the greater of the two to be 281.1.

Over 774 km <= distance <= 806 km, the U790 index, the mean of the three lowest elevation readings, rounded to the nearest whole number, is 186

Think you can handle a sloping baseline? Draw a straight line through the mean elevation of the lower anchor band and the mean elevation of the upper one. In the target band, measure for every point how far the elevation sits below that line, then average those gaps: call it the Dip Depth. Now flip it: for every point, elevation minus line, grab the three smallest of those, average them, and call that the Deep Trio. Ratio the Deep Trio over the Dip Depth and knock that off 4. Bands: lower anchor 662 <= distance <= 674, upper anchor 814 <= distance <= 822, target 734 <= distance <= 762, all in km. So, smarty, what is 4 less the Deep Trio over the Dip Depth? 6.1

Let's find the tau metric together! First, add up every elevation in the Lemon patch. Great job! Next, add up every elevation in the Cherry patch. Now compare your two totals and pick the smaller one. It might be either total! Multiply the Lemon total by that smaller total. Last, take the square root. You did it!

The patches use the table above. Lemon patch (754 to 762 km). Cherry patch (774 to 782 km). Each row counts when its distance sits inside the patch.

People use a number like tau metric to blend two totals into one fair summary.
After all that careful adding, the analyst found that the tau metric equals 496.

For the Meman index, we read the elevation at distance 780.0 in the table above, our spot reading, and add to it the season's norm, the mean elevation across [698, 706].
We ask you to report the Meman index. 514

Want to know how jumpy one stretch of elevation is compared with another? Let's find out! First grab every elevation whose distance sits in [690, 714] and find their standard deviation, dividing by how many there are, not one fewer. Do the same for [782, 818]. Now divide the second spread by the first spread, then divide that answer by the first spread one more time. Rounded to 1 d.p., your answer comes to 0.9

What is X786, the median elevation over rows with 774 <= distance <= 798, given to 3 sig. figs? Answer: 206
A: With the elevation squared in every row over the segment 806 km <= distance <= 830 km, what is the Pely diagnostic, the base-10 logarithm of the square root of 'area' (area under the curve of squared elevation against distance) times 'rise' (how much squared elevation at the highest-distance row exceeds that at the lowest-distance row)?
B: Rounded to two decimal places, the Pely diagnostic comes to 4.95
